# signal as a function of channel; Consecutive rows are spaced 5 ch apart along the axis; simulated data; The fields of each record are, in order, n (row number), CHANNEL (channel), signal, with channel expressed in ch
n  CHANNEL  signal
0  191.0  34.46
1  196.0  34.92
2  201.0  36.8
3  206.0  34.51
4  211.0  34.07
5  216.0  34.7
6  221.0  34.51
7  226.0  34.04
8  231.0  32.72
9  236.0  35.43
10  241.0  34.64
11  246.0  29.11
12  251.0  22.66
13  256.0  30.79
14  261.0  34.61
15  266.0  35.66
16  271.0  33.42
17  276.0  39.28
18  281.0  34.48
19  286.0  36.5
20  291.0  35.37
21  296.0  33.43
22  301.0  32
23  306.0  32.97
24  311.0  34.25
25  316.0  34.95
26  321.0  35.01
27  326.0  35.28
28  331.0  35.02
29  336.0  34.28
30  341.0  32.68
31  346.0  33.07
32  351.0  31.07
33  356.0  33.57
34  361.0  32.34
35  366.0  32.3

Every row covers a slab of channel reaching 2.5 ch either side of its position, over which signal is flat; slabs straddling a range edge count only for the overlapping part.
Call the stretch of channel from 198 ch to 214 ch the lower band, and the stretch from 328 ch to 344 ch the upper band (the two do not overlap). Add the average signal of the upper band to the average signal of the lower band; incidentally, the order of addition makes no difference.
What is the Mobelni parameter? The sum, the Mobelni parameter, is 69.1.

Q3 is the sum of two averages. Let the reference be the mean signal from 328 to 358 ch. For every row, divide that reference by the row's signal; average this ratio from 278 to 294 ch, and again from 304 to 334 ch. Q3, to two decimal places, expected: 1.90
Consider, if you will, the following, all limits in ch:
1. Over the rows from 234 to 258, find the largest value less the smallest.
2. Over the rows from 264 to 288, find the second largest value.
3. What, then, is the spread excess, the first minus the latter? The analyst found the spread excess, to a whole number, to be -24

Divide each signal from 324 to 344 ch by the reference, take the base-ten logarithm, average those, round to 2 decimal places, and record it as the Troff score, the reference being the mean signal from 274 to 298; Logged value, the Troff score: -0.02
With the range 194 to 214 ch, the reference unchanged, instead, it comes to -0.01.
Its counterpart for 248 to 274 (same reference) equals -0.06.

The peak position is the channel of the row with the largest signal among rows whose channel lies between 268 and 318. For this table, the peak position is 276.0 ch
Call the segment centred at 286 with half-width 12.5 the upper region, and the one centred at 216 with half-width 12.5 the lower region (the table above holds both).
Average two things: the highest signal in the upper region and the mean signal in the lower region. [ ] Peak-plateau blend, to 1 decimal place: 36.8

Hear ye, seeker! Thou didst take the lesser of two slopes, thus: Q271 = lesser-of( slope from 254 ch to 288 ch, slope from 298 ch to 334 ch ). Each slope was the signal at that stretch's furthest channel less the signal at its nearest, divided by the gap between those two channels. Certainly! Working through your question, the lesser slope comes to 0.10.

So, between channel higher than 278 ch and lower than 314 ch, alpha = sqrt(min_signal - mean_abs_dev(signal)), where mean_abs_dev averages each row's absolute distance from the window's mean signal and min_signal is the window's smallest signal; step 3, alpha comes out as 5.55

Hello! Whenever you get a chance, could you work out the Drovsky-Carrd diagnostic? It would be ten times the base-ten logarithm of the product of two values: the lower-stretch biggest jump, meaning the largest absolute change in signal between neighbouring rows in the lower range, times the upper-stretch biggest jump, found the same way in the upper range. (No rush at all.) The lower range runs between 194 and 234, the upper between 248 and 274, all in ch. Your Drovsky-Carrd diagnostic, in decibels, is 13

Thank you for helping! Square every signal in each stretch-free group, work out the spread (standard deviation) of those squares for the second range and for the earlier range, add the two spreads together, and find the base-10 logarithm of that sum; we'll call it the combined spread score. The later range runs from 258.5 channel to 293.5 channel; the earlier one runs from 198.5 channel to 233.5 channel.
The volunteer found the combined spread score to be 2.3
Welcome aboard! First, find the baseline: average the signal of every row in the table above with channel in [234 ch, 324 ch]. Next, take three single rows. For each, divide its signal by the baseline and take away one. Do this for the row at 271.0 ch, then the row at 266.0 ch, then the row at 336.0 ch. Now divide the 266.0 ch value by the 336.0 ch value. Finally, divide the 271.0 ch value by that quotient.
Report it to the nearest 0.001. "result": -0.002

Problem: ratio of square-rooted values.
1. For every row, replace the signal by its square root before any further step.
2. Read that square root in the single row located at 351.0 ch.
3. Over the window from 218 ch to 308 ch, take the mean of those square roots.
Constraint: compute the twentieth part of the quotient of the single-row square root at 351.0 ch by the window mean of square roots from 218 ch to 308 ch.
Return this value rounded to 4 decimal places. 0.0483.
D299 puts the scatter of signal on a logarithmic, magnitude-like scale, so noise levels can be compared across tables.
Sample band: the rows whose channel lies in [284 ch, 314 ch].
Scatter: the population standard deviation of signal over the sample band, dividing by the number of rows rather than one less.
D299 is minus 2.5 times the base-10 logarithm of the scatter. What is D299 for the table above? -0.4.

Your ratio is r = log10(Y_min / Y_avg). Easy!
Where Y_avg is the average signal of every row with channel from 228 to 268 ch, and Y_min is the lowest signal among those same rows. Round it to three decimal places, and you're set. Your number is -0.149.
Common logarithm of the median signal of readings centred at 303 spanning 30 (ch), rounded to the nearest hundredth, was 1.53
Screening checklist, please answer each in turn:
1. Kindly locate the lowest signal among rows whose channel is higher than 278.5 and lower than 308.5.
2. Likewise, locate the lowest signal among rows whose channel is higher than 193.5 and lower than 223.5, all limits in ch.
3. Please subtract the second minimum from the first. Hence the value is -2.07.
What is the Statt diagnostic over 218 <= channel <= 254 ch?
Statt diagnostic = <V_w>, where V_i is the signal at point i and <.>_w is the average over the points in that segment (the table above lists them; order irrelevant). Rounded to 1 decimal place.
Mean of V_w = 31.9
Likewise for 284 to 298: 35.1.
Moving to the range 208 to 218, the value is 34.4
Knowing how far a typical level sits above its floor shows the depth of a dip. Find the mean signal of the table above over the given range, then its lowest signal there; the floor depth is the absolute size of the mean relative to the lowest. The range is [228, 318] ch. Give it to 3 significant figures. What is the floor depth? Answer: 10.8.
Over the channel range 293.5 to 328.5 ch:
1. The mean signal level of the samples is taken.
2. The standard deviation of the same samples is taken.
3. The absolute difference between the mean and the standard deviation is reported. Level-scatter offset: 32.8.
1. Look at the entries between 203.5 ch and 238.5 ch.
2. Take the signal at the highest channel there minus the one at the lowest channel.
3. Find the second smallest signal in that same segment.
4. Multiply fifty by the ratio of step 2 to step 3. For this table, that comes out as 1.4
